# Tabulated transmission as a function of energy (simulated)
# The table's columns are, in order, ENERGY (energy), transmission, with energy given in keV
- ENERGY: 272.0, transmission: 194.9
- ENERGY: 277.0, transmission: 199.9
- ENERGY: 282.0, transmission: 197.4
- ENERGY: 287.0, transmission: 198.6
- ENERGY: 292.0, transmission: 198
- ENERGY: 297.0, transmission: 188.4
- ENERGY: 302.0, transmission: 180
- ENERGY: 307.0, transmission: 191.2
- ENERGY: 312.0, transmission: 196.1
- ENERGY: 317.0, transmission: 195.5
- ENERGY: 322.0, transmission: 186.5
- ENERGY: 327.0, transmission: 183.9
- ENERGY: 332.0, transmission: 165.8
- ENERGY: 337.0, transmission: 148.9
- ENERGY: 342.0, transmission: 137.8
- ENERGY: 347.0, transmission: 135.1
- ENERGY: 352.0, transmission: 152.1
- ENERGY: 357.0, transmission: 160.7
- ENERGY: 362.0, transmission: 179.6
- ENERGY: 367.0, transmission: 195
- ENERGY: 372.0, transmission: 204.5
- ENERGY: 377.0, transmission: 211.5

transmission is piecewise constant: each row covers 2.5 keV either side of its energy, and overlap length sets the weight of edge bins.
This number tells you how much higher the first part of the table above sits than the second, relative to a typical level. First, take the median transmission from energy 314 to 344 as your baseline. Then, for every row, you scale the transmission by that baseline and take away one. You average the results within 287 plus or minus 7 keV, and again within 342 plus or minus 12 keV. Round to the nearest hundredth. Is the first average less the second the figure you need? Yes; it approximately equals 0.29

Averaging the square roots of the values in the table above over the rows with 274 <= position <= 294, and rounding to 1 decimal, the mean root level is 14.1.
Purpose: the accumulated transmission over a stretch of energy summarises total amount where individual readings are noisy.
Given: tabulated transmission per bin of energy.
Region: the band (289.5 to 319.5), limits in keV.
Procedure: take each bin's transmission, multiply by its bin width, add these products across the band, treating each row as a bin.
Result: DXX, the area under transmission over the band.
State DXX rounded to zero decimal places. 5746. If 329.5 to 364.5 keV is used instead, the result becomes 5400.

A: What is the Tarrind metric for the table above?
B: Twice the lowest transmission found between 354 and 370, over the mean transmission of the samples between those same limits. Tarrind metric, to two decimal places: 1.80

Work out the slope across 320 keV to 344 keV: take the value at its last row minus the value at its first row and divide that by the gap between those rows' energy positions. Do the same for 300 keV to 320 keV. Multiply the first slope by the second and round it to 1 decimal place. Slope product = -2.5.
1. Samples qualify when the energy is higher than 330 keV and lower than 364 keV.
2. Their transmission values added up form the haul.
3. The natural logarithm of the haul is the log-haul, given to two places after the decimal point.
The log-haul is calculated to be 6.98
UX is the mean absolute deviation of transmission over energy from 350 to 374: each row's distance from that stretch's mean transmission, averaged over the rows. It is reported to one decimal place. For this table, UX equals 17.6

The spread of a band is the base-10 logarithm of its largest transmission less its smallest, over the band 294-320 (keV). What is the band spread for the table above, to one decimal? 1.2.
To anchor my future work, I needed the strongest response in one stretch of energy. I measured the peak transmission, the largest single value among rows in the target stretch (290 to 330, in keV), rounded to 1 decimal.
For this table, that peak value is 198.0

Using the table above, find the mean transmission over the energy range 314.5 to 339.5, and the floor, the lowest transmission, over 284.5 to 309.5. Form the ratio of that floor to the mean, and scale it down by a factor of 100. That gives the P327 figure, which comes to 0.0102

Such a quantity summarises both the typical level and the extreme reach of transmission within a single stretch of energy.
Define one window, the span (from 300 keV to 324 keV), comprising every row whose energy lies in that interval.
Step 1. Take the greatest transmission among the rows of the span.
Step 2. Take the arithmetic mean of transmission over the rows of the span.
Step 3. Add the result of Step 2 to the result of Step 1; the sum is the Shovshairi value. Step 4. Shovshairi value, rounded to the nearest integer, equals 386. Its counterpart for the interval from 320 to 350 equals 346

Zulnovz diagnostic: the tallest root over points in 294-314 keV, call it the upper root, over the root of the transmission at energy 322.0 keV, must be 1.03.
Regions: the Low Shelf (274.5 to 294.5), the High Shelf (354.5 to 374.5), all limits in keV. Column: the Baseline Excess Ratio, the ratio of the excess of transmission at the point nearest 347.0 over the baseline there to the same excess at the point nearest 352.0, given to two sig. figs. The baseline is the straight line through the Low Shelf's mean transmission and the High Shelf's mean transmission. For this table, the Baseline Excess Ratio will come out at 1.5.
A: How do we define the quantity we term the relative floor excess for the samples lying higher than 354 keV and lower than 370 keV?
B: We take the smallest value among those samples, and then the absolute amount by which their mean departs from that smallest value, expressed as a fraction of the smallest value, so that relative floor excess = 0.110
